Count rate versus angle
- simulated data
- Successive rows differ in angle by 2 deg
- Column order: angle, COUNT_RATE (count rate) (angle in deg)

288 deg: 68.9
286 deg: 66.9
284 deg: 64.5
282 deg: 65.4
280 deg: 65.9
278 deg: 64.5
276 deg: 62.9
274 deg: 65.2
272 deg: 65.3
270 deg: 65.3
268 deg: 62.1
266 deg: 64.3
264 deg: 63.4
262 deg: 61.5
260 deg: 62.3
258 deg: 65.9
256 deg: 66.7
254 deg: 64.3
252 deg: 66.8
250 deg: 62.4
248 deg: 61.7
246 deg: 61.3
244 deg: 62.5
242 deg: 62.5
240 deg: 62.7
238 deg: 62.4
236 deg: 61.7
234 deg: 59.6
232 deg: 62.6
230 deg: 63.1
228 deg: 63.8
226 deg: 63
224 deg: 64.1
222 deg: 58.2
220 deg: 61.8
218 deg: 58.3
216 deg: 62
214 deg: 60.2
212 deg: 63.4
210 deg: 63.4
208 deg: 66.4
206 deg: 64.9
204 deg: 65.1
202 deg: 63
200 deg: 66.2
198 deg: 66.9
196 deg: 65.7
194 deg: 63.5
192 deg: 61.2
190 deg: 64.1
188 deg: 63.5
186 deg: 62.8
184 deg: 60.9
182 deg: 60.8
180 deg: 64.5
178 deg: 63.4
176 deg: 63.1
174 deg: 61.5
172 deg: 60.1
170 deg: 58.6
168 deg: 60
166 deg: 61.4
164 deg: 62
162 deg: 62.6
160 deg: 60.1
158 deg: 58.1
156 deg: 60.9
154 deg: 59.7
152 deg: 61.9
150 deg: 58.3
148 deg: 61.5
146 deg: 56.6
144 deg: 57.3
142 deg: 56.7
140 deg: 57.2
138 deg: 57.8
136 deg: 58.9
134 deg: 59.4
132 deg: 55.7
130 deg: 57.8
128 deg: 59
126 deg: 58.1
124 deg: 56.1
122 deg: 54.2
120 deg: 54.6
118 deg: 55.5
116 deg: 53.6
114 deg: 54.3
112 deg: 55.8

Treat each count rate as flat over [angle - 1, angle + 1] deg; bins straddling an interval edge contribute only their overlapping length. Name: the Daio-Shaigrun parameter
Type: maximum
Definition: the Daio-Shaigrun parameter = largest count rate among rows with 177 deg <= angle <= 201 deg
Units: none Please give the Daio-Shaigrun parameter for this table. 66.9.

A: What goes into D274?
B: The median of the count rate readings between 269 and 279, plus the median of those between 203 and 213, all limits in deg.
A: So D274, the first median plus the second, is 130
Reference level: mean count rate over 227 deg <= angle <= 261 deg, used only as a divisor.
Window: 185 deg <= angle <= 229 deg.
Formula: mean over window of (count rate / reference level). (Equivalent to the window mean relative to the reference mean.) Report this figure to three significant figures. 1.00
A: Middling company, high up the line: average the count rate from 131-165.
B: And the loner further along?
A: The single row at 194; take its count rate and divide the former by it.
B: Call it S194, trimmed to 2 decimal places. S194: 0.93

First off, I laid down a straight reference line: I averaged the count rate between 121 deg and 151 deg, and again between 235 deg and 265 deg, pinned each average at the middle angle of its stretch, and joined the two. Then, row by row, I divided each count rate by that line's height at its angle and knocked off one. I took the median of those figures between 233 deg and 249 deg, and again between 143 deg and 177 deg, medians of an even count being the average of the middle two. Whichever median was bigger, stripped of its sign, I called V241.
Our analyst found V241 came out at 0.022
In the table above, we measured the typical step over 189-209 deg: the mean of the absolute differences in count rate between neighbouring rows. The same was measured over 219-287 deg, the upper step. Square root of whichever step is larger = 1.35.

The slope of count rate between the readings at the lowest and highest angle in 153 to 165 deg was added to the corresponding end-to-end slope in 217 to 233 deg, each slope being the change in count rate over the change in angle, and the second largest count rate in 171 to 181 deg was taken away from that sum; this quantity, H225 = -62.9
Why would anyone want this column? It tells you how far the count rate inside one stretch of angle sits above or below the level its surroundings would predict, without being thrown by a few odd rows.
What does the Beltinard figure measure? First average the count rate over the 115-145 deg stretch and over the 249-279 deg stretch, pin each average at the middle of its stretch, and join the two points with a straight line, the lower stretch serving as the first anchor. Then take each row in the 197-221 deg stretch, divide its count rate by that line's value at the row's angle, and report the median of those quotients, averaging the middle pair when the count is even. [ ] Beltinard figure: 1.036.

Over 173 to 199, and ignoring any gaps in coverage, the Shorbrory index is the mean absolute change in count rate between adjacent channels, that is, 1.55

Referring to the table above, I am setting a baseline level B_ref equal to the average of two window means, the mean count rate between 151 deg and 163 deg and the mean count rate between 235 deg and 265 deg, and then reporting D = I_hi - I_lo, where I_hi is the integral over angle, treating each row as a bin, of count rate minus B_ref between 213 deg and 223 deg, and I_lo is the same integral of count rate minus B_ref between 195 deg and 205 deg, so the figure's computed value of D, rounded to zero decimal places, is -53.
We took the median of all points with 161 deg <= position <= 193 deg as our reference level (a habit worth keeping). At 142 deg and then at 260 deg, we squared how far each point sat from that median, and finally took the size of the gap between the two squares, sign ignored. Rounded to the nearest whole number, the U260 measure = 25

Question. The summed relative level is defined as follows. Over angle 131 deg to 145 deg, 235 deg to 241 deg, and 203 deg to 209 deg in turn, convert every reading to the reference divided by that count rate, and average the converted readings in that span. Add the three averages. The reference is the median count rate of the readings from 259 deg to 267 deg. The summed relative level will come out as 3.06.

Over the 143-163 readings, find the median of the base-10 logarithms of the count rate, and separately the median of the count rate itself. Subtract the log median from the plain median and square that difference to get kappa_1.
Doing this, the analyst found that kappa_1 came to 3378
